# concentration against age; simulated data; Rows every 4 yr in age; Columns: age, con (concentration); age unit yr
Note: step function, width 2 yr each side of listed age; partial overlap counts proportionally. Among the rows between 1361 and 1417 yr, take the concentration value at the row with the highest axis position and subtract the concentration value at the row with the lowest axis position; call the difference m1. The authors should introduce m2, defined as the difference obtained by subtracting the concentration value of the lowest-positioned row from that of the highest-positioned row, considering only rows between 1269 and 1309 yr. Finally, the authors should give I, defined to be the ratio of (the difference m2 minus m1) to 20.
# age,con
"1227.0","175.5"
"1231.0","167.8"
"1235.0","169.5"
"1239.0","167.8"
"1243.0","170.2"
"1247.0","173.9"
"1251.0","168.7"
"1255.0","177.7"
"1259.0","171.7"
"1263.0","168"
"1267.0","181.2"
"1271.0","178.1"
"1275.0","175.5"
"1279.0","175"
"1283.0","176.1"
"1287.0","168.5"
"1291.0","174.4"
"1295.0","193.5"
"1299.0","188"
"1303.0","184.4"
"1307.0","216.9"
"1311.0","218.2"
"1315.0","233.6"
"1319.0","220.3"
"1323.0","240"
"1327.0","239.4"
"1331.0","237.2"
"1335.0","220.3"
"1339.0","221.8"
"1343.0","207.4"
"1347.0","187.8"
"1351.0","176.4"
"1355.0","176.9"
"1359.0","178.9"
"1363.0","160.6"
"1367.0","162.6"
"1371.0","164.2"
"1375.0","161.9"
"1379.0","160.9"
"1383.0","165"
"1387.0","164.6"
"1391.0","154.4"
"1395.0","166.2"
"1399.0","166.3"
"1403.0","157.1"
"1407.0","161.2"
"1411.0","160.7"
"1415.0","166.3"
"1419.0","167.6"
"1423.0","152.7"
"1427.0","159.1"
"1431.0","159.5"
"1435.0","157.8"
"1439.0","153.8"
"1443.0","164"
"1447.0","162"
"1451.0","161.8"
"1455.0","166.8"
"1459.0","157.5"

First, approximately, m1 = 5.7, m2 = 39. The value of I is 1.7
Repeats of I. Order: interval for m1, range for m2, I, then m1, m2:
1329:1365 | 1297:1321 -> 5.4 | -76.6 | 32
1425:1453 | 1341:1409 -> -2.4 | 2.7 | -46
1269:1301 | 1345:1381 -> -1.8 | 9.9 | -27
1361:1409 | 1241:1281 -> 0.2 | 0.6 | 5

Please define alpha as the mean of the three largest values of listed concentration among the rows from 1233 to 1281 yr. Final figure 179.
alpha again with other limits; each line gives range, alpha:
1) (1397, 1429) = 167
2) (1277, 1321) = 224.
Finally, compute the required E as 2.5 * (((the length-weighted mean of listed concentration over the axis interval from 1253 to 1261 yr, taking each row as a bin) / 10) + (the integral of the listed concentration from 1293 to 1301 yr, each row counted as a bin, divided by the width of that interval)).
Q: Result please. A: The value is 521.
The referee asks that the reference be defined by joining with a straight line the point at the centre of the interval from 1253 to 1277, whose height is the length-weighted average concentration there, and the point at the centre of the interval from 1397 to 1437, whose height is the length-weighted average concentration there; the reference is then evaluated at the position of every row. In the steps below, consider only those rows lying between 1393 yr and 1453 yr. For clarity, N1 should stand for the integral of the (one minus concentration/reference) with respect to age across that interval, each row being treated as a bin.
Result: -0.3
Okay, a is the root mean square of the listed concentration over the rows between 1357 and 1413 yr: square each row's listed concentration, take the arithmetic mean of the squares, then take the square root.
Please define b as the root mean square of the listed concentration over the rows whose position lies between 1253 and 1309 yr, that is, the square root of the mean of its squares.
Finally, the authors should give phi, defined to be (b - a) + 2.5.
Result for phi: 20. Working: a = 163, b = 181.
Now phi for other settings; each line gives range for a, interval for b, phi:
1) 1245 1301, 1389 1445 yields -14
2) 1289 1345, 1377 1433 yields -51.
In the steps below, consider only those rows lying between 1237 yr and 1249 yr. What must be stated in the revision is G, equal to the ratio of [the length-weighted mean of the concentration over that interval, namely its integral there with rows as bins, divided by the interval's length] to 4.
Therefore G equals 43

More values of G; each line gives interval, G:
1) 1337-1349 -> 51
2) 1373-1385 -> 41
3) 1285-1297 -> 45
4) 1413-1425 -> 41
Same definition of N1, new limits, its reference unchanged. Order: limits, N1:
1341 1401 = -1.8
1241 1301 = -0.4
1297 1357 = -14.8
